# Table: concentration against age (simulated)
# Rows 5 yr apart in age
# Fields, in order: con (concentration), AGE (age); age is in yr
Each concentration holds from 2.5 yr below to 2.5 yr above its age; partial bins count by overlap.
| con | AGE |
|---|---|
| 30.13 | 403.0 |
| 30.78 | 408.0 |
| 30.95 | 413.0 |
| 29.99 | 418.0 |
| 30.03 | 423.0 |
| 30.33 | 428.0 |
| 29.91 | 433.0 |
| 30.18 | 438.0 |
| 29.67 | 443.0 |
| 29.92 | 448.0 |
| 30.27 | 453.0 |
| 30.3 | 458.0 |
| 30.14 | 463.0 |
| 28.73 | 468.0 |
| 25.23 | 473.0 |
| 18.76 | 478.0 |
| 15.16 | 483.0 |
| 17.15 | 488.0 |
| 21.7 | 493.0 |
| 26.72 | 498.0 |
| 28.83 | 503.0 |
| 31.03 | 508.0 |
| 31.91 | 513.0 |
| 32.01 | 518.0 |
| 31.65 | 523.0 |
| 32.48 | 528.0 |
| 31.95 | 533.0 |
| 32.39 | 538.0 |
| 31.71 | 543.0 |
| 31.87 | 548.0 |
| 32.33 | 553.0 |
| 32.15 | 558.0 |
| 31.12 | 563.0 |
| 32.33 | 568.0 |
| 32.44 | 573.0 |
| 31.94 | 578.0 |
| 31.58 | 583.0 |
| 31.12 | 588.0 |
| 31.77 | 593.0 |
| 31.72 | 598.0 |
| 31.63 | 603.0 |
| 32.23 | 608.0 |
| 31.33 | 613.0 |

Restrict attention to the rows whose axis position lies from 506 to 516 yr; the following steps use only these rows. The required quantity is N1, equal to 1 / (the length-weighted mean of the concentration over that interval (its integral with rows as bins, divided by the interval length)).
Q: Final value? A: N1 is 0.0317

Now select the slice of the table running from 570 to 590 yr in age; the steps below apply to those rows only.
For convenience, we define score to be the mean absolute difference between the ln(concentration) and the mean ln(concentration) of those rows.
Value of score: 0.0132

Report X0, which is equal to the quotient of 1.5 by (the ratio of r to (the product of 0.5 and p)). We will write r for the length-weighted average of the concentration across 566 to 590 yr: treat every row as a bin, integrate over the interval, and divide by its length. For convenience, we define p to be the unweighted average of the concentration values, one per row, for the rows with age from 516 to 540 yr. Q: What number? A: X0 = 0.75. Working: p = 32.1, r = 31.9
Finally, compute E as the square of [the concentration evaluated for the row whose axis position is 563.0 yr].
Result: 968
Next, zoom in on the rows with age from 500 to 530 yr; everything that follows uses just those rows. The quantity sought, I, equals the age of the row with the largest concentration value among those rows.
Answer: 528.0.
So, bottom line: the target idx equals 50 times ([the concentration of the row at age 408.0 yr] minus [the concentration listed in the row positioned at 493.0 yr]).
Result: 454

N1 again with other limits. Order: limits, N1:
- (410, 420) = 0.0328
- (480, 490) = 0.0616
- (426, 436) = 0.0332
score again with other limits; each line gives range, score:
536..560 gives 0.0075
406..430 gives 0.0118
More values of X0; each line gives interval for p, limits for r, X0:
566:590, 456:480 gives 0.89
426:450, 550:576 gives 0.70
